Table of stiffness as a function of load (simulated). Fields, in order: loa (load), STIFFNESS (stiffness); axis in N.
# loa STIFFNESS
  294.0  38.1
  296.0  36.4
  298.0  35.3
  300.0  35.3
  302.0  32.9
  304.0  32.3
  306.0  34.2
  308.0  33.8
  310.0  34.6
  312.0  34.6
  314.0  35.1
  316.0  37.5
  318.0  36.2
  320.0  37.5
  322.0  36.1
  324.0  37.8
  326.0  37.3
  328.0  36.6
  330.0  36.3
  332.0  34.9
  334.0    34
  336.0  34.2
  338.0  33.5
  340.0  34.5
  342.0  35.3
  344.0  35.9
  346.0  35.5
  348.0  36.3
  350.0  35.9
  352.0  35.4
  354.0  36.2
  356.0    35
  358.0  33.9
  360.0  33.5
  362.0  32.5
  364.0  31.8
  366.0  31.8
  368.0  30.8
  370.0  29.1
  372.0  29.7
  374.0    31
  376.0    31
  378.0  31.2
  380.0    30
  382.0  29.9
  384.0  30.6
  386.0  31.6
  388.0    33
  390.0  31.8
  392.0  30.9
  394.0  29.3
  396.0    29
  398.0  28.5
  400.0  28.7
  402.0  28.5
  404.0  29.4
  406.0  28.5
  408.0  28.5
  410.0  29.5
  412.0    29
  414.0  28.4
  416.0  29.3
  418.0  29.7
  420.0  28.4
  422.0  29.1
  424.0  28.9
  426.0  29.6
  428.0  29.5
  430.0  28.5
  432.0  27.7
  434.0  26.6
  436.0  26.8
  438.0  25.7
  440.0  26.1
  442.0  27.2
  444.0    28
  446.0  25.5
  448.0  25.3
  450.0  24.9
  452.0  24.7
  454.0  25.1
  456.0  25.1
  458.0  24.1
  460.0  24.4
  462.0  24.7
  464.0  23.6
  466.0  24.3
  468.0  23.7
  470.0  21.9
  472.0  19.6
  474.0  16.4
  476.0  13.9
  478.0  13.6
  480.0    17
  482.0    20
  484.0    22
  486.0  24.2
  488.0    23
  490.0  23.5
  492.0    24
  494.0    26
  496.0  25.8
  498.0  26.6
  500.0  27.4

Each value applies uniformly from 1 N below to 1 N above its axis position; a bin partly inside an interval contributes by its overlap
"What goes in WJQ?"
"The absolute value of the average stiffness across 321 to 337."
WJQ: 36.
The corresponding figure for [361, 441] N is 29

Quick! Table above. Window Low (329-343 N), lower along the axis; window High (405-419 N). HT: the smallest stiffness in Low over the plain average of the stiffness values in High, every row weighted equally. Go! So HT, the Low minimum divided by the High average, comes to 1.16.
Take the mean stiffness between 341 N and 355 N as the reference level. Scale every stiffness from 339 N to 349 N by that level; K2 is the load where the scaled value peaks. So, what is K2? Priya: 348.0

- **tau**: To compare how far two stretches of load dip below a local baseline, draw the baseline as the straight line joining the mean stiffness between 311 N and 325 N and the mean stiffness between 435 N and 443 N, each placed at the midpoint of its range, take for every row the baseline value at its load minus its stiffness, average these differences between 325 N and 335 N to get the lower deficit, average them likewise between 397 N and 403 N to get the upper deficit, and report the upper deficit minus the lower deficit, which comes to 1.5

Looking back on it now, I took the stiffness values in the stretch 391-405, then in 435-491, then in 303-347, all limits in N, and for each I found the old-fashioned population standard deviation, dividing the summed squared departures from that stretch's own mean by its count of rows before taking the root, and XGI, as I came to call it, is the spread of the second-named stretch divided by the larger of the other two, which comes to 2.6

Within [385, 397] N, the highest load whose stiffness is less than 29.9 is 396.0 N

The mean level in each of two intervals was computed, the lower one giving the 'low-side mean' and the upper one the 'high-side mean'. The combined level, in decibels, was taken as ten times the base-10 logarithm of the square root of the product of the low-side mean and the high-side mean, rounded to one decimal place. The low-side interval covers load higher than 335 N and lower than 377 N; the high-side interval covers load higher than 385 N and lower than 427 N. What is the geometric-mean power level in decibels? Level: 15.0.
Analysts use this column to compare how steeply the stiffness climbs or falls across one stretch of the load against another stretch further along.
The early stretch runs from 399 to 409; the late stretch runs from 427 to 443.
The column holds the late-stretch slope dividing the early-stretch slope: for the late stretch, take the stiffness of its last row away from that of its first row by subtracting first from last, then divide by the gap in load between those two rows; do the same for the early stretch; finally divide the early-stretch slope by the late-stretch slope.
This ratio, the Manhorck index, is 0.15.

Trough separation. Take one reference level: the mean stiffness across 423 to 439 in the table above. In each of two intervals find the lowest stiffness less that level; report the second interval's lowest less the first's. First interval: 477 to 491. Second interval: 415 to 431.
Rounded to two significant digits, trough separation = 15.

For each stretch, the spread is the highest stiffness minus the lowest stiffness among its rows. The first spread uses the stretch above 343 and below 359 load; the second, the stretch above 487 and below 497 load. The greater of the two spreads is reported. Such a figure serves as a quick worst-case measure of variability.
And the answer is 3.0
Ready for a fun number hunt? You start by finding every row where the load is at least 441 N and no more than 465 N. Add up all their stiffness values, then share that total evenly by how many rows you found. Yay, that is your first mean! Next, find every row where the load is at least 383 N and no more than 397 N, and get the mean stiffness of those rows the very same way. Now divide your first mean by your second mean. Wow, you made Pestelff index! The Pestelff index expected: 0.82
